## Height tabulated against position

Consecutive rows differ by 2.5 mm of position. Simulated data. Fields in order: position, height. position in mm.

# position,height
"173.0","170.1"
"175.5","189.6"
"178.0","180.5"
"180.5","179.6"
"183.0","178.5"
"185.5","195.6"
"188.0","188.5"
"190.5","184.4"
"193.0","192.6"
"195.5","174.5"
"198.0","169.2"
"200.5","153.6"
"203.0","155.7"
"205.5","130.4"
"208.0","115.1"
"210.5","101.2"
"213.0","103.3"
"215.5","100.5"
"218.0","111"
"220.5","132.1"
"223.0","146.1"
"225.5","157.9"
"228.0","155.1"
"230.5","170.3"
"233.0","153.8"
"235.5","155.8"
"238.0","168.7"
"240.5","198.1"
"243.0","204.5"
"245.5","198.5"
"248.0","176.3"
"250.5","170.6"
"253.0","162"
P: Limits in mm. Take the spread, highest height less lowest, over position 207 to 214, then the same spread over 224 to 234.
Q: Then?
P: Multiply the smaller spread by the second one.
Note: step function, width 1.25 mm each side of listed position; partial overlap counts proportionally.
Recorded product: 229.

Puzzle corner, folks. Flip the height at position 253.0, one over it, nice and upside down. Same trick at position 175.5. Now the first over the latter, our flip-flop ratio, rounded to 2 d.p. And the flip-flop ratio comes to 1.17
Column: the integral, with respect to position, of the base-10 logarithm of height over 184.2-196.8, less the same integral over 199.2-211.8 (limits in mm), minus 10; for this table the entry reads -8.0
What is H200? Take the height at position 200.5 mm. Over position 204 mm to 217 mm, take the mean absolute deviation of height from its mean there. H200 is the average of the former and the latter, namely 82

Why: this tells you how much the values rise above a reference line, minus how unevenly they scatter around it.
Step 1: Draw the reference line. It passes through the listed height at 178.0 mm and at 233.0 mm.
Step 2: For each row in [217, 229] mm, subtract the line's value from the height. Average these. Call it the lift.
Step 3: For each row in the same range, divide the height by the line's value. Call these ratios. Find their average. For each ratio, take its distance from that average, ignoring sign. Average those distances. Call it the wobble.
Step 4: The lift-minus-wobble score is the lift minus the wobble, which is -18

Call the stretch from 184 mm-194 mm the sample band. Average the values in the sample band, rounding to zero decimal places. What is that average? 190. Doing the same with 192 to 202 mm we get 172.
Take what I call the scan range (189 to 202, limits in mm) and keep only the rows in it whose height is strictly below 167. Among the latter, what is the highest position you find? 200.5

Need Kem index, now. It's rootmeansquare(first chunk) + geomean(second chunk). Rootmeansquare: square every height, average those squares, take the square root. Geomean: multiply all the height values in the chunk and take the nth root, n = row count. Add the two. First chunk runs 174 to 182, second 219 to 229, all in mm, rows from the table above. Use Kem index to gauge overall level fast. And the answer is 331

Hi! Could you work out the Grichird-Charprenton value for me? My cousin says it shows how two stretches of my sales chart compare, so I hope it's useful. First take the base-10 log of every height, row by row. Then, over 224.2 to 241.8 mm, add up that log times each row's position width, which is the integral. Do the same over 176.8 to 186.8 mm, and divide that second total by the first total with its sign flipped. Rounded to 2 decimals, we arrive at -0.58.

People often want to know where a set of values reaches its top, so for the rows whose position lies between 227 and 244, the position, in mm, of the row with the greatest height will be 243.0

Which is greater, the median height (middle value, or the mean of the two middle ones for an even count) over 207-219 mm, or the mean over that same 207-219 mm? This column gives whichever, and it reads 106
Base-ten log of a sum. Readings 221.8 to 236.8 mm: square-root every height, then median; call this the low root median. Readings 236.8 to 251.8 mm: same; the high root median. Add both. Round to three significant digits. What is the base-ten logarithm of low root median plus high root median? 1.42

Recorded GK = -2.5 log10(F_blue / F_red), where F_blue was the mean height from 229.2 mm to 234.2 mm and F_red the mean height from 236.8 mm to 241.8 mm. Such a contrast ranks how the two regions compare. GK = 0.1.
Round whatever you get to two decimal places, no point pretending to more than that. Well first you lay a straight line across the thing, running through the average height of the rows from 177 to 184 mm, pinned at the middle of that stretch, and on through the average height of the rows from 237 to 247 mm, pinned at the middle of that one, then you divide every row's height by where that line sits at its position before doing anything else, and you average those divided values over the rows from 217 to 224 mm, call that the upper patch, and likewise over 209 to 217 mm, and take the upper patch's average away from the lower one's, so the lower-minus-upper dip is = -0.14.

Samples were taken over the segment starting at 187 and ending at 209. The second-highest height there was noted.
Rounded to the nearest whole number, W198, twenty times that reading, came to 3770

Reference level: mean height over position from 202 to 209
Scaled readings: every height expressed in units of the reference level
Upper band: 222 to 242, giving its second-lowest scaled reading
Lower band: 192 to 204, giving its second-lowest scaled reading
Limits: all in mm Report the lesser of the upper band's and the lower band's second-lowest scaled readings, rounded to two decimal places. 1.15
